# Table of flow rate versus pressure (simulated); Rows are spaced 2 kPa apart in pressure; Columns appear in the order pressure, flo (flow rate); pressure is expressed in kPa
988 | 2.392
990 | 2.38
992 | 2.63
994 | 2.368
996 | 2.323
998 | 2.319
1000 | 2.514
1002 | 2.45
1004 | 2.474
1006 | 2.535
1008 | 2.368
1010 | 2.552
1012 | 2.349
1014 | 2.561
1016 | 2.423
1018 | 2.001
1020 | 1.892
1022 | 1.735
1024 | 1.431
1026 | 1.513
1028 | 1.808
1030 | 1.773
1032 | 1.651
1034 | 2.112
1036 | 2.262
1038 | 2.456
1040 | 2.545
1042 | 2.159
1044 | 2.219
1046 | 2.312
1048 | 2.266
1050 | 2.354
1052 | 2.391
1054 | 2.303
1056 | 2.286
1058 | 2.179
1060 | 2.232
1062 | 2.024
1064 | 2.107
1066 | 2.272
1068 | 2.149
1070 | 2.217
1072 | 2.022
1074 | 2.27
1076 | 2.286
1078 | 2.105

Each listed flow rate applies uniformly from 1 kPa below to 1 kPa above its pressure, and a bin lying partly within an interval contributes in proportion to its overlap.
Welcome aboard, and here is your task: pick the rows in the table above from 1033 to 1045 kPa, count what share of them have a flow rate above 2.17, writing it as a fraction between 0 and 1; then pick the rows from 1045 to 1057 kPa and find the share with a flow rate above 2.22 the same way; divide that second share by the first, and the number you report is 1.5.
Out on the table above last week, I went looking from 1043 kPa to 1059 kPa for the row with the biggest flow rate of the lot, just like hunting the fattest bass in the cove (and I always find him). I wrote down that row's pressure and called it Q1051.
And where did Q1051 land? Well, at 1052 kPa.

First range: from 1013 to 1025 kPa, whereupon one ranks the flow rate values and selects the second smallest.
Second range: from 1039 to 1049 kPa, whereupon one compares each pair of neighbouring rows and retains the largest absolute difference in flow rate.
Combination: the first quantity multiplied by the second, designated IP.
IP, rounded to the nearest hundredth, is 0.67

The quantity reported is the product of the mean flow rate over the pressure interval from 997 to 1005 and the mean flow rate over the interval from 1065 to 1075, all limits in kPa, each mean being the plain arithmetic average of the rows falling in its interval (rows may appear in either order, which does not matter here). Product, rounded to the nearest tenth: 5.3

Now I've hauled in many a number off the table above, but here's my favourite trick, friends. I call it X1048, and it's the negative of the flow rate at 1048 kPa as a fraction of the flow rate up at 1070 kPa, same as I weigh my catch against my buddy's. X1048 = -1.02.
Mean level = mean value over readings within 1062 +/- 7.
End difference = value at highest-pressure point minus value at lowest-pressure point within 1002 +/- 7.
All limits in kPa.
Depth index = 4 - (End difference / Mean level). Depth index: 3.98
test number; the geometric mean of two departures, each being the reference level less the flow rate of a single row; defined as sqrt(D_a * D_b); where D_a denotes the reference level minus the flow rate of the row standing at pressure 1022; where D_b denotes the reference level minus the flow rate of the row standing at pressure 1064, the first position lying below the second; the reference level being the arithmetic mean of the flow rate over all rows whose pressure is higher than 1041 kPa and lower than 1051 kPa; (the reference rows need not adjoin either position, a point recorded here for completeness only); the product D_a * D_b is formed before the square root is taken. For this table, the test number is 0.29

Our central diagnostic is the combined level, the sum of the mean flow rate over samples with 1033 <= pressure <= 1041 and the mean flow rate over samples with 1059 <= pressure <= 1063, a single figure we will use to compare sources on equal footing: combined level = 4.47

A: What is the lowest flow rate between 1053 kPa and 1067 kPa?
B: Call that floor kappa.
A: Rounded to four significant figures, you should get 2.024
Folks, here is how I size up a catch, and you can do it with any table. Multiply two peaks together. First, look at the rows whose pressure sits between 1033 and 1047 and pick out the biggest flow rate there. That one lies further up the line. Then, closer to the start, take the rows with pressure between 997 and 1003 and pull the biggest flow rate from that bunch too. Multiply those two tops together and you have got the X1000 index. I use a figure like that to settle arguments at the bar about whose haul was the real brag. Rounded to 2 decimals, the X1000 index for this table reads 6.40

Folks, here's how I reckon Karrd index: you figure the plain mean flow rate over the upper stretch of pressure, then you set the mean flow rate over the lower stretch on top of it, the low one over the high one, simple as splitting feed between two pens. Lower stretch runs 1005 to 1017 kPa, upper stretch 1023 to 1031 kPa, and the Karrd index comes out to 1.51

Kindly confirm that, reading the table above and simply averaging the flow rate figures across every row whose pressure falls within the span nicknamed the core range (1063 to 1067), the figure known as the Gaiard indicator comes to 2.19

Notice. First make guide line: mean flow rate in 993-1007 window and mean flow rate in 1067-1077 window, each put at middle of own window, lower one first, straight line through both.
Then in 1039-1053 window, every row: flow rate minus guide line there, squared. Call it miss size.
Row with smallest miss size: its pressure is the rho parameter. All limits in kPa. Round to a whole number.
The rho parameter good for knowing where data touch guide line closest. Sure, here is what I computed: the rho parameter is 1048 kPa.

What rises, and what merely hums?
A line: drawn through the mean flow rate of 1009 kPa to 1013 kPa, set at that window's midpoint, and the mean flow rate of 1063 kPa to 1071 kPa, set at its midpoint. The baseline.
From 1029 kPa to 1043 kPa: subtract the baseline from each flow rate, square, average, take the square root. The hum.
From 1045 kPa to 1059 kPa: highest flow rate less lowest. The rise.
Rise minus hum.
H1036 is -0.16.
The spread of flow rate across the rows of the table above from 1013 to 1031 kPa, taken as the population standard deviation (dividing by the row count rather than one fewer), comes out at 0.356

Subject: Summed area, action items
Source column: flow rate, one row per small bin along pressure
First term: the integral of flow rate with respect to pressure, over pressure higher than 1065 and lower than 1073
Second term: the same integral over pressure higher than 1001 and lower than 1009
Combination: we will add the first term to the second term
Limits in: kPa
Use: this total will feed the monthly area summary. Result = 37.0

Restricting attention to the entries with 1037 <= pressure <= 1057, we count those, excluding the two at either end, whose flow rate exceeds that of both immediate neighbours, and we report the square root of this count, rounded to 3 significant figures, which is 1.73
